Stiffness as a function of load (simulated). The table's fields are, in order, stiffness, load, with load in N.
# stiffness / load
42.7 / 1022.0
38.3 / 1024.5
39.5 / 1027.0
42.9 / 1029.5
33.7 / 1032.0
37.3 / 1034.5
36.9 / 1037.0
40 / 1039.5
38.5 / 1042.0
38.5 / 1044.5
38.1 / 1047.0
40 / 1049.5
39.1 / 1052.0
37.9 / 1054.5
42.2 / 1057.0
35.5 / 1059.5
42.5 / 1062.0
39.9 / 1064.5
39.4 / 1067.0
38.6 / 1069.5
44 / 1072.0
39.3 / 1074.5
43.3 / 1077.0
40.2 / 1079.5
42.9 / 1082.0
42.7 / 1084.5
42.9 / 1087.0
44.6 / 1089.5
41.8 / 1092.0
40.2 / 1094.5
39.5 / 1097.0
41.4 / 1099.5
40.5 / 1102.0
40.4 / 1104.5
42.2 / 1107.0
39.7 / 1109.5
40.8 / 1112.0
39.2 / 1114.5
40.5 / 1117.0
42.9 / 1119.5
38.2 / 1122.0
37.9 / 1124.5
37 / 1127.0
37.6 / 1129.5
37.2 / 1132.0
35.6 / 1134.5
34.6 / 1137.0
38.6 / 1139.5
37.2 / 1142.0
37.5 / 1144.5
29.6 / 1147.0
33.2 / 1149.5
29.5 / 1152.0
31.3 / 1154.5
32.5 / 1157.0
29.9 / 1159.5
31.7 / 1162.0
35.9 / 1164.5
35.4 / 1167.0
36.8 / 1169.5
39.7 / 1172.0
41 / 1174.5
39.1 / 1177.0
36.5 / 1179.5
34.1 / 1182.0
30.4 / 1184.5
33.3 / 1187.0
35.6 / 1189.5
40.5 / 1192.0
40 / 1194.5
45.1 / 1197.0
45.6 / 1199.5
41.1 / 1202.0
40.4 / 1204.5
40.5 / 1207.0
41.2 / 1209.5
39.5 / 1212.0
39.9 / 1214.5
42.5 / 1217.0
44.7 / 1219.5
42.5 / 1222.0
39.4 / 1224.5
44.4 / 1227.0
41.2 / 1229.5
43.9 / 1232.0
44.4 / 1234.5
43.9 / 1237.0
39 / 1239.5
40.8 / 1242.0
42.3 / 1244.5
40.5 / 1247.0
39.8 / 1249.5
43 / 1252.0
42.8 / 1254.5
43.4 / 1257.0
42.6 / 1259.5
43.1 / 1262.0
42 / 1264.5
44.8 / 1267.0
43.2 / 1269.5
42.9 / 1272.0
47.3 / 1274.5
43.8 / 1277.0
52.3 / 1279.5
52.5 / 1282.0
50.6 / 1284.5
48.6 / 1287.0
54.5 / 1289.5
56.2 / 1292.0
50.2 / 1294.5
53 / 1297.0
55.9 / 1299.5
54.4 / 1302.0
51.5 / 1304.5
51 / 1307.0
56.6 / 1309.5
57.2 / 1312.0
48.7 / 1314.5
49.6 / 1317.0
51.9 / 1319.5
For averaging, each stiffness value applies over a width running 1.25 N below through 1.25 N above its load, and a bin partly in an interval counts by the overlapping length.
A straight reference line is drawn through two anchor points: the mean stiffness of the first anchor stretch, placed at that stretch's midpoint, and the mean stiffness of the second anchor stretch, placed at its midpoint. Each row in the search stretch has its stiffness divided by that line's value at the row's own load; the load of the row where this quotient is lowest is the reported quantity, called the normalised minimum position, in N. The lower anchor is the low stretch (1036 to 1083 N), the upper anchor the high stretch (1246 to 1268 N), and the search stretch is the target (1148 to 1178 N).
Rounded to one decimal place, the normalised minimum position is 1152.0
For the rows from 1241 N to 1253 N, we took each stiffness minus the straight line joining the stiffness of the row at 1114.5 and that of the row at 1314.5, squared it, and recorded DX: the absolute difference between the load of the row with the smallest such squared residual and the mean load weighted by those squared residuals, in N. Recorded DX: 5.0 N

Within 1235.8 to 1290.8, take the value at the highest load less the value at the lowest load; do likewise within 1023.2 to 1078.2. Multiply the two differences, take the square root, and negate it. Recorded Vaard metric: -7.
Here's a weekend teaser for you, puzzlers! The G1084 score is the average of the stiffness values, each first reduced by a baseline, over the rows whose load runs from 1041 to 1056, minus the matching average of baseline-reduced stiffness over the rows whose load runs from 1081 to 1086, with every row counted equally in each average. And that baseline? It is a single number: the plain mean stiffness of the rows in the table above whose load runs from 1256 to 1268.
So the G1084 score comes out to -4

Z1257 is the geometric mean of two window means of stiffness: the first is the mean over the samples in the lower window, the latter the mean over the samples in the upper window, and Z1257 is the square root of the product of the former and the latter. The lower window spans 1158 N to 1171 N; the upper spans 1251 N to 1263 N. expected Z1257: 38.2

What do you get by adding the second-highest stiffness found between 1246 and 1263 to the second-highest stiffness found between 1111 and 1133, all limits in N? 83.9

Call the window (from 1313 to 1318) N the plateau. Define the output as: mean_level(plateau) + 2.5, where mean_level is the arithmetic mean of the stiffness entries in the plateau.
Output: 52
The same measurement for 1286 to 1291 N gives 54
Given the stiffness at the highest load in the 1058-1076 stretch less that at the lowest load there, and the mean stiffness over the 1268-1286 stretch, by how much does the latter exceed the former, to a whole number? 44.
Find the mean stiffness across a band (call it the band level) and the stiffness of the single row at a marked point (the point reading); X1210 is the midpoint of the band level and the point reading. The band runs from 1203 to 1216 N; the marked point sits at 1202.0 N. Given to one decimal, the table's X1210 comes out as 40.7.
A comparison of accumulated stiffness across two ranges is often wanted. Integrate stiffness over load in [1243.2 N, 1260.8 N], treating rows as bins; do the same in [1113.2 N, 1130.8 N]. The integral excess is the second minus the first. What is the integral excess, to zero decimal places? -53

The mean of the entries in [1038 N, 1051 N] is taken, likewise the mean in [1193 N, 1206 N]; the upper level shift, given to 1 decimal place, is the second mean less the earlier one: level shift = 3.4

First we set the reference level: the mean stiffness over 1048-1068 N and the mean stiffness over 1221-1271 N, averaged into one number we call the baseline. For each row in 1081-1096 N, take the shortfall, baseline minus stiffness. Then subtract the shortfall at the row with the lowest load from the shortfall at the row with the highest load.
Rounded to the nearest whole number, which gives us 3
